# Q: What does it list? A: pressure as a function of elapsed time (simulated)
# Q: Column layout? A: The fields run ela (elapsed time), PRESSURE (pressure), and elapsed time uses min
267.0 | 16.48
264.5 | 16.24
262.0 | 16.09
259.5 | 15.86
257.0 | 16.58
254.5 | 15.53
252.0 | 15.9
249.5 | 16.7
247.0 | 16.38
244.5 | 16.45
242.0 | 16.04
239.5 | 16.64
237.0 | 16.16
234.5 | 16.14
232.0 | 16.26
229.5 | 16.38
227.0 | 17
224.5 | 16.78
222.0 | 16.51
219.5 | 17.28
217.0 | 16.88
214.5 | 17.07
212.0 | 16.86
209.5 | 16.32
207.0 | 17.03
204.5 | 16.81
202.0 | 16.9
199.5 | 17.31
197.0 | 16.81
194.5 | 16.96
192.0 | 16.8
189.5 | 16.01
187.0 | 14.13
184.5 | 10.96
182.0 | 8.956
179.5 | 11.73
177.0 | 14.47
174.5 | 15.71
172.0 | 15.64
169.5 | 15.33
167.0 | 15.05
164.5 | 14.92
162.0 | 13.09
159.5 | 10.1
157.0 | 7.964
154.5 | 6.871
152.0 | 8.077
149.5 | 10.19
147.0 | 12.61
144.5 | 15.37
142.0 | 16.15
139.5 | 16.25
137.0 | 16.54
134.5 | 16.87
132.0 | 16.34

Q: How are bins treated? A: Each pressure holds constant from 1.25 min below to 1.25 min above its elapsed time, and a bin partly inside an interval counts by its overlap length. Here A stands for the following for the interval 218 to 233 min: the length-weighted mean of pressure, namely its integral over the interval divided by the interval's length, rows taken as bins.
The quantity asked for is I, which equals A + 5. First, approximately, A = 16.7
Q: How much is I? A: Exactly 21.7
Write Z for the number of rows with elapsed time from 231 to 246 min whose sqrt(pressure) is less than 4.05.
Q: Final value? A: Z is 4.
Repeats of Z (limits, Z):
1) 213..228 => 0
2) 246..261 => 4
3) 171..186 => 6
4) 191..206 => 0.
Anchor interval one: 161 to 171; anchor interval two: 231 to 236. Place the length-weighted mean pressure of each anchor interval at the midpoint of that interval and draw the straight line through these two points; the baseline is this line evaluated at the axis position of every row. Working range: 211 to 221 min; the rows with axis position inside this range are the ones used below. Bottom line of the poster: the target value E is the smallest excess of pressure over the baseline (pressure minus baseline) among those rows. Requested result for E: 1.1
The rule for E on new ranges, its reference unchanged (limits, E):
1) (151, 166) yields -7.5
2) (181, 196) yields -6.1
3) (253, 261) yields -1.1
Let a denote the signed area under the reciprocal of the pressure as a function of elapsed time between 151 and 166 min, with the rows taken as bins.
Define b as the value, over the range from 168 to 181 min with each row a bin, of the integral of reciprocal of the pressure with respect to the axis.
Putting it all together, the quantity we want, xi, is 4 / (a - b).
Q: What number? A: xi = 6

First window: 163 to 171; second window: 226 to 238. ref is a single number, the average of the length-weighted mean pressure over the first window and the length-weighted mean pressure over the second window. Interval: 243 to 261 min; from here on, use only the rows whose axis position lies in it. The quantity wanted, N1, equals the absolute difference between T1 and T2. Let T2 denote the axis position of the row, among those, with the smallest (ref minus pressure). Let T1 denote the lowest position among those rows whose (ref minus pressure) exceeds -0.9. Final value 5.0 min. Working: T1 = 244.5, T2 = 249.5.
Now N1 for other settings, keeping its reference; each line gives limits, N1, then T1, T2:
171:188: 2.5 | 172.0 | 174.5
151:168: 15.0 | 152.0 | 167.0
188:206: 10.0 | 189.5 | 199.5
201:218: 5.0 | 209.5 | 214.5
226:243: 2.5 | 229.5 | 227.0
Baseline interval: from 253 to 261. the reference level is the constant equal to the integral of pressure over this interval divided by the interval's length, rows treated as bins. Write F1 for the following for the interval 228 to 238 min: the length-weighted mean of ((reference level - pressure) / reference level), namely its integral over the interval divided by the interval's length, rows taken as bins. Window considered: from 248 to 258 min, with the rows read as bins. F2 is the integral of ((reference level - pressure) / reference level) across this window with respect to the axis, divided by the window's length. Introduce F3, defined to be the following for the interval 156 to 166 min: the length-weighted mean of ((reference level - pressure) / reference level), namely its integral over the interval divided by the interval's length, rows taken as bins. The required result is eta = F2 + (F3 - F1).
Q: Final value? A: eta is 0.27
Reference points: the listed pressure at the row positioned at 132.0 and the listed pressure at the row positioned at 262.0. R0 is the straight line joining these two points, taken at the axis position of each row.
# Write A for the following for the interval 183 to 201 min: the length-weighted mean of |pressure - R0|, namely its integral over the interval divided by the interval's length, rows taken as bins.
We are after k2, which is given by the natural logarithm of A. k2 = 0.5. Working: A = 1.58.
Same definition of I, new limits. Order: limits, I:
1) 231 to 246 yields 21.3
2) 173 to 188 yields 17.7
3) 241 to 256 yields 21.2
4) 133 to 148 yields 20.7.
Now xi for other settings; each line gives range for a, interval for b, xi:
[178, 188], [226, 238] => 24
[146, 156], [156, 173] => -17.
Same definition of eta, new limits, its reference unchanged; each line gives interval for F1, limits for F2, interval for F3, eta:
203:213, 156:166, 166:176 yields 0.35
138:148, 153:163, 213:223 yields 0.30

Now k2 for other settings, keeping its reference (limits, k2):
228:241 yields -1.7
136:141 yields -2.0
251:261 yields -1.0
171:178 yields 0.0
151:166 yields 1.8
